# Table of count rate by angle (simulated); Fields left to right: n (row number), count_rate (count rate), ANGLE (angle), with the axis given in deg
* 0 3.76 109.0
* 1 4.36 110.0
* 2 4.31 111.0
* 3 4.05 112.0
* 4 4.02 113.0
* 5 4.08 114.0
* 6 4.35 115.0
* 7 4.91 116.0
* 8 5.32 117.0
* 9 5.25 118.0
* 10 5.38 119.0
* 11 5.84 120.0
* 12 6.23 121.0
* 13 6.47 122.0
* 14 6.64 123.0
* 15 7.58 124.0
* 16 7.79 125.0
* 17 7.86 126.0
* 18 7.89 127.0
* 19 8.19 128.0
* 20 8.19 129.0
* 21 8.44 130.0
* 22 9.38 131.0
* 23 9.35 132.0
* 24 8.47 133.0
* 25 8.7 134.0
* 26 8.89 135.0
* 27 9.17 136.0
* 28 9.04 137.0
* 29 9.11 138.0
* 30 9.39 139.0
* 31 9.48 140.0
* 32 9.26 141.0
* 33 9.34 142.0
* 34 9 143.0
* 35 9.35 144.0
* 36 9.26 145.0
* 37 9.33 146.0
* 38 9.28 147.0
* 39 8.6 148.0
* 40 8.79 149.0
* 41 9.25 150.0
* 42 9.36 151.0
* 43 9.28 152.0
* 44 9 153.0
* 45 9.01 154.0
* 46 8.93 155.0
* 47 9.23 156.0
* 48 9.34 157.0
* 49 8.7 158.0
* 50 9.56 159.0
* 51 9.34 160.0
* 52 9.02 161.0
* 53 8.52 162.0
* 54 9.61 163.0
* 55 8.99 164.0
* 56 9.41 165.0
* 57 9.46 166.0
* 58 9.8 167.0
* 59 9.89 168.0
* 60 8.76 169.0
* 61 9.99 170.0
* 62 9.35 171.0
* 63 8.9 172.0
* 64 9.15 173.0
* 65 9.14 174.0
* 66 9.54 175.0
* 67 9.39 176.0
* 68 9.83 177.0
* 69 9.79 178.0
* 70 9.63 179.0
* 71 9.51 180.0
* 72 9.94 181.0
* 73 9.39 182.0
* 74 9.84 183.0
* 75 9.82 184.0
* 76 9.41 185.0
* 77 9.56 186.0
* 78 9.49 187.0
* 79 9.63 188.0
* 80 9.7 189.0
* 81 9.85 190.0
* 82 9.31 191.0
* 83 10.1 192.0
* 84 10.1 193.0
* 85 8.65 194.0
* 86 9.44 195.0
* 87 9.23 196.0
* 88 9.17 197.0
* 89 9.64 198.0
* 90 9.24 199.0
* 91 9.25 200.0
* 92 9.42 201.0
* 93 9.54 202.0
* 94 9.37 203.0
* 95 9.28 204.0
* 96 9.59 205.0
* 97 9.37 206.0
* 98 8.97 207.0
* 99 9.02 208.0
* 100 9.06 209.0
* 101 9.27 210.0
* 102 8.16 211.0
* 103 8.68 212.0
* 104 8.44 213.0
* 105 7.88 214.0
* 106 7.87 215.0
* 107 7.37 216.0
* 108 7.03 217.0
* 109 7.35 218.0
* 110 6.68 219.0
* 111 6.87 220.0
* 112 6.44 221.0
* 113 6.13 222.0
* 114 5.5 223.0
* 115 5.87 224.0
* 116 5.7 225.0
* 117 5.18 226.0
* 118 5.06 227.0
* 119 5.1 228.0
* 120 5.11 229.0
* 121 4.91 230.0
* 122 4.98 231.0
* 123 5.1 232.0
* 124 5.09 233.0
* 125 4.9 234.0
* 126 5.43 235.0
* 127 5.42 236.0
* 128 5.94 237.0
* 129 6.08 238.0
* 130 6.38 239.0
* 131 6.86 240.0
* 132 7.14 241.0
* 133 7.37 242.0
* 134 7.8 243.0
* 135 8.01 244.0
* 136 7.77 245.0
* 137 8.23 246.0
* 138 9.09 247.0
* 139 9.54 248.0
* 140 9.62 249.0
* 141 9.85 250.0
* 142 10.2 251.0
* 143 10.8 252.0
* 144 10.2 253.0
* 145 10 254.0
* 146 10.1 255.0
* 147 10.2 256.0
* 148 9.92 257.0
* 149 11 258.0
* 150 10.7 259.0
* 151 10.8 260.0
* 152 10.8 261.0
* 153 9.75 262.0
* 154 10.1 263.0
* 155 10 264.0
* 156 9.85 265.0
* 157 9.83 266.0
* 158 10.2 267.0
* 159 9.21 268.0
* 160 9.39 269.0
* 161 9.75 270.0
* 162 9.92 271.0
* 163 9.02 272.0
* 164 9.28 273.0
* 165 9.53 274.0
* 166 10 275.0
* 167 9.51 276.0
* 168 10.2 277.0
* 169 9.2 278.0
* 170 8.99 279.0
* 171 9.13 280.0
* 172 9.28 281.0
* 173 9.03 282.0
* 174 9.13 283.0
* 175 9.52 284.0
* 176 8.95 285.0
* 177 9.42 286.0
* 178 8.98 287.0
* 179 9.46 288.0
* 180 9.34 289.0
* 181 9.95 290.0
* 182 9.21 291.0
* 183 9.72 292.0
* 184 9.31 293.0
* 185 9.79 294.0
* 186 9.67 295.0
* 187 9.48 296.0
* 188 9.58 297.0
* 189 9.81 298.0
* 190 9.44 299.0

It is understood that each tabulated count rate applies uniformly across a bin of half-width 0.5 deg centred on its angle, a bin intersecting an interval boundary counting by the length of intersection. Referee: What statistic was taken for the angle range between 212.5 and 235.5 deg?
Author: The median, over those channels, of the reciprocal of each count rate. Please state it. 0.175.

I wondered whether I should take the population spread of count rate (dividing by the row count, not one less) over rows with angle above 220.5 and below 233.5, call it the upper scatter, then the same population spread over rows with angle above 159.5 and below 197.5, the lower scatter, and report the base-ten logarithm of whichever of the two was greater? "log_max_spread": -0.33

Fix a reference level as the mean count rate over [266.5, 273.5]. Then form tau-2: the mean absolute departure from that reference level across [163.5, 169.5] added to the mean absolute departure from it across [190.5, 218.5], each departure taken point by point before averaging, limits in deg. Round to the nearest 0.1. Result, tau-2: 1.1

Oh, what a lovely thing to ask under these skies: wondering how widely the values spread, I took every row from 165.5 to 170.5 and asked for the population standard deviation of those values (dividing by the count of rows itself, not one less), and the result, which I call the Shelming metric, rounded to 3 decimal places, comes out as 0.447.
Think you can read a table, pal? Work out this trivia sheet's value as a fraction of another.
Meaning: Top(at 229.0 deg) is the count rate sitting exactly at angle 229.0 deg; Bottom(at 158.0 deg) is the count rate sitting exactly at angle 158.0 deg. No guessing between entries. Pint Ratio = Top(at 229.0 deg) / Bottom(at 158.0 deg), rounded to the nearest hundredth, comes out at 0.59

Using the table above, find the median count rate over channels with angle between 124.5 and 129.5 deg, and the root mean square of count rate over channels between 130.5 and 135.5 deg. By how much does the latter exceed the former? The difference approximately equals 1.1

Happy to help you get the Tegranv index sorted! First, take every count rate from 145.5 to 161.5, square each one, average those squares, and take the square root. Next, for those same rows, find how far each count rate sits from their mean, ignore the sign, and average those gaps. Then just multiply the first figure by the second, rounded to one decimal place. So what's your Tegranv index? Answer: 2.1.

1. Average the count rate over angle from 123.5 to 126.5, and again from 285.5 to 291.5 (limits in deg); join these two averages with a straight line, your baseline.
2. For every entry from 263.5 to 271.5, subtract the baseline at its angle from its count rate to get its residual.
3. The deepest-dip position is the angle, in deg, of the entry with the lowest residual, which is 268.0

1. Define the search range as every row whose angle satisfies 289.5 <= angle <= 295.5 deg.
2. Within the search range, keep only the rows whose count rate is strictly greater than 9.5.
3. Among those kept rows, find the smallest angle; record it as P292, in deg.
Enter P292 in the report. 290.0 deg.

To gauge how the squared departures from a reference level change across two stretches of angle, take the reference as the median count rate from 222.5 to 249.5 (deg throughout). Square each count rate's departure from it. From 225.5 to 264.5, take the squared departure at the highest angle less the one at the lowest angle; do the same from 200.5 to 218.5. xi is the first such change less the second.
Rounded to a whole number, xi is 27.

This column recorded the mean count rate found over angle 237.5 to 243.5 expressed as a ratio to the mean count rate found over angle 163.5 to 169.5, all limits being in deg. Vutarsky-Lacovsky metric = 0.74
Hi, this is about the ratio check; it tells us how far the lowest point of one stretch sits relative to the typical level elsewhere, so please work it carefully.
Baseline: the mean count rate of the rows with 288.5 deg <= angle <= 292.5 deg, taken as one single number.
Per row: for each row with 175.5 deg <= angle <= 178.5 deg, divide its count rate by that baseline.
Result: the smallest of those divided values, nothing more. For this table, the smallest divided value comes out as 1.0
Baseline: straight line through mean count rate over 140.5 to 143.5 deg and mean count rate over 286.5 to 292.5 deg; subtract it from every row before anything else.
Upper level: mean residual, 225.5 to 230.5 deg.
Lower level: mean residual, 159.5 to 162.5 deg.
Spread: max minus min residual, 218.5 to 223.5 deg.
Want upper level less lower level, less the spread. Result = -5.4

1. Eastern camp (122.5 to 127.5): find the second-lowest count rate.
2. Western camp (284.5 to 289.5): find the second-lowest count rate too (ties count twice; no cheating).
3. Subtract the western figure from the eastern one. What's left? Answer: -1.4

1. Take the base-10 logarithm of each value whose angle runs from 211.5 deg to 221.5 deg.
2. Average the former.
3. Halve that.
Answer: 0.435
